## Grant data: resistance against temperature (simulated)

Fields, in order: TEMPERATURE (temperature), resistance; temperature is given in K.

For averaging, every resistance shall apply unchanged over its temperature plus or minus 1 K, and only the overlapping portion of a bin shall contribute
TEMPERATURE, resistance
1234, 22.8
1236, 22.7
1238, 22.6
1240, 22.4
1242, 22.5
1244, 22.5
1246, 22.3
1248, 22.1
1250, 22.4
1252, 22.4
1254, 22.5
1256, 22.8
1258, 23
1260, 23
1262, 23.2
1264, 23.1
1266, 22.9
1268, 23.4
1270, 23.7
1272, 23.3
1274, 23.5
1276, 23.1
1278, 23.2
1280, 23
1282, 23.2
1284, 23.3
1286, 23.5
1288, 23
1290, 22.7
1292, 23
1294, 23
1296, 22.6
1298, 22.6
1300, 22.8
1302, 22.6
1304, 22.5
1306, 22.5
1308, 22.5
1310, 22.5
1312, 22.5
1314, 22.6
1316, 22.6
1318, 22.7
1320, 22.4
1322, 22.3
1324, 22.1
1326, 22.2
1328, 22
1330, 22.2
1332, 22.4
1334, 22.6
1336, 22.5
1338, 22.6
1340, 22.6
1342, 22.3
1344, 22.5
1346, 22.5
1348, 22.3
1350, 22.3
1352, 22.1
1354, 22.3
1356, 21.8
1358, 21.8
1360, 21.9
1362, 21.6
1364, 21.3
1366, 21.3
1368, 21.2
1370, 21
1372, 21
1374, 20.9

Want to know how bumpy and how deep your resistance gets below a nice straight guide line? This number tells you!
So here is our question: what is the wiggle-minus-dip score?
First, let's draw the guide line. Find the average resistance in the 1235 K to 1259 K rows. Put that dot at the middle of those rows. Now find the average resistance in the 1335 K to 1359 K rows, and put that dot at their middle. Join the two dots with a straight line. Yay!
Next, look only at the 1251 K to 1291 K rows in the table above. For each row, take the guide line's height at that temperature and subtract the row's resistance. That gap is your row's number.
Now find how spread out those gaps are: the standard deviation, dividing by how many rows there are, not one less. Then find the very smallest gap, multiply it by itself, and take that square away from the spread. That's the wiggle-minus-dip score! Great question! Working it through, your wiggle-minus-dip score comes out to -1.2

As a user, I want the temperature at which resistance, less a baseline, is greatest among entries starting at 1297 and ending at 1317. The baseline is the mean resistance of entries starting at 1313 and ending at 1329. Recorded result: 1300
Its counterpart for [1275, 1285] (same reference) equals 1284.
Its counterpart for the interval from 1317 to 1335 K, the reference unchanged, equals 1318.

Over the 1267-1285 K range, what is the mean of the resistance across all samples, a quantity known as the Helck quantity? 23.3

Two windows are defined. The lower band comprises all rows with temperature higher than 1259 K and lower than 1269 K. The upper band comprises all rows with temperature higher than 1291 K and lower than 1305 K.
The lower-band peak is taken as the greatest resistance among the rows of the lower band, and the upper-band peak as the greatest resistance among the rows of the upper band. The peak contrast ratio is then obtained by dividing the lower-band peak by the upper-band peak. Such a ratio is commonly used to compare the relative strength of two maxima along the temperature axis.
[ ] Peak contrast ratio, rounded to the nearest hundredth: 1.02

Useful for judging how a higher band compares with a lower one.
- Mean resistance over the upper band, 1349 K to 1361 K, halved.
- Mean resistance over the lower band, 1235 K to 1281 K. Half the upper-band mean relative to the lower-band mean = 0.482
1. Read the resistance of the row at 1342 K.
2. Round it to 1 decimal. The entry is 22.3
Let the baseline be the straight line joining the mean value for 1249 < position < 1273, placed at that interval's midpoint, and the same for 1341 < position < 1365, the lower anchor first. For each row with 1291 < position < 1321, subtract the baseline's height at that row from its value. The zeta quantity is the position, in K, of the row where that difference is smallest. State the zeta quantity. 1304 K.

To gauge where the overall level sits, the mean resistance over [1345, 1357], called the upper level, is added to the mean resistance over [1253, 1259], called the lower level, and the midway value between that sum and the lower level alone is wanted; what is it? 33.9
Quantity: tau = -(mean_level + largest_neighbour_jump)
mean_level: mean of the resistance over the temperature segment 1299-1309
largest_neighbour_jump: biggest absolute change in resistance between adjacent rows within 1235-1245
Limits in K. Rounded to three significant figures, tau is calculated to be -22.8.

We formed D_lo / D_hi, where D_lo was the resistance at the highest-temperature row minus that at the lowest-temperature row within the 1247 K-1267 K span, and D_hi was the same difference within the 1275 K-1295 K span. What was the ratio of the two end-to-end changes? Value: -8.0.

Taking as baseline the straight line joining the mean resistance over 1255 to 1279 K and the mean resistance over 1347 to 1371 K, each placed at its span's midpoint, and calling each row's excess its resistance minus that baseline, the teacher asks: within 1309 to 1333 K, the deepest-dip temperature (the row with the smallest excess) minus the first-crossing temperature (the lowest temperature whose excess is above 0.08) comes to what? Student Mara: 14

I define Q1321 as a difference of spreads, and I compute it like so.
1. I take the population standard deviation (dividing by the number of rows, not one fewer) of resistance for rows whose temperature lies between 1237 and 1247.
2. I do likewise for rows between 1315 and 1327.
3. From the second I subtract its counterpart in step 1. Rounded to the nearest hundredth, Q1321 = 0.11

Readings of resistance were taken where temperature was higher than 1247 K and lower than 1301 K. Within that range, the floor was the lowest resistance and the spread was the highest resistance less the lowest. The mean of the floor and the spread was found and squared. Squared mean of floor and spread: 140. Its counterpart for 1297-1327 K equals 130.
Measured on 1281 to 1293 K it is 138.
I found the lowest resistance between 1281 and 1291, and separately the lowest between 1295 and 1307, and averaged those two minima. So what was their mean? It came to 22.6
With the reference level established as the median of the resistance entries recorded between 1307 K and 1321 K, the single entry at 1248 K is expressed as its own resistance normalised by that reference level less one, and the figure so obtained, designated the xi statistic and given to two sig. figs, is -0.018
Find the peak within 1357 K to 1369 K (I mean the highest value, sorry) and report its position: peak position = 1360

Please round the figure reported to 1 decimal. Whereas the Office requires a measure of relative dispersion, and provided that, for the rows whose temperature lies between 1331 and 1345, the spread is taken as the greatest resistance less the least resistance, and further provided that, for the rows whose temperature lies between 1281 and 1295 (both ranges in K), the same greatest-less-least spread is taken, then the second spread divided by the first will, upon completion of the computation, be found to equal 2.7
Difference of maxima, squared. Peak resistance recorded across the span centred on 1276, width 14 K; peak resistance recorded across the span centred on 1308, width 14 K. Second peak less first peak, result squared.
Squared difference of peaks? 1.21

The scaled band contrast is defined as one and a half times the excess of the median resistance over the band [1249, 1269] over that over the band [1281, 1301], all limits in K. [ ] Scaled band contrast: -0.1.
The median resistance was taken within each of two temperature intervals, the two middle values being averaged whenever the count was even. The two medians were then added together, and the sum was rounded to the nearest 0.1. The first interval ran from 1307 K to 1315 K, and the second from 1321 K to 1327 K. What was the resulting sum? 44.7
